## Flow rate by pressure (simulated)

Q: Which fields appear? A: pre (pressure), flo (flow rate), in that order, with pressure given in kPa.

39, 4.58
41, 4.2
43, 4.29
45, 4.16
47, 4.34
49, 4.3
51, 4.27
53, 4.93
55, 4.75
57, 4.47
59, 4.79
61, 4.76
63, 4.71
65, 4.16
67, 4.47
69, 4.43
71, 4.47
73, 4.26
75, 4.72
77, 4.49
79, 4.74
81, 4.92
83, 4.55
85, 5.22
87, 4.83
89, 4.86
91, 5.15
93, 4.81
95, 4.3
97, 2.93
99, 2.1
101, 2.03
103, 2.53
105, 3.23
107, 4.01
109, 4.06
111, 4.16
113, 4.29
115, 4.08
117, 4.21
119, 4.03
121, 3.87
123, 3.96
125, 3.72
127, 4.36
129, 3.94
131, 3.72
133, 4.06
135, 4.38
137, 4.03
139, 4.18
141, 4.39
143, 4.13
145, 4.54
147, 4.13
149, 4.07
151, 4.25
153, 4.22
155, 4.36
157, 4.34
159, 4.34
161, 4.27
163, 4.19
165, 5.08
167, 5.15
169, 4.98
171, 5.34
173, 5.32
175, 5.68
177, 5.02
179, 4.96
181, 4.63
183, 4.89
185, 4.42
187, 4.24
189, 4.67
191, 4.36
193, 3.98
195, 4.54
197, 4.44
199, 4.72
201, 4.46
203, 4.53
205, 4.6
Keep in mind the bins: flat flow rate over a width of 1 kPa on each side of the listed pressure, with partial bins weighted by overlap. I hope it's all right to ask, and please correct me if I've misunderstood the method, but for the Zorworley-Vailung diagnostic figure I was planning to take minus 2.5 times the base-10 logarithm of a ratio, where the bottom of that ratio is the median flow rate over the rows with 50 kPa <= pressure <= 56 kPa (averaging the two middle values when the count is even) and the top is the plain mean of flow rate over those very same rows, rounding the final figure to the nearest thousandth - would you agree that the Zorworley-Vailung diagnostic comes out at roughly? 0.023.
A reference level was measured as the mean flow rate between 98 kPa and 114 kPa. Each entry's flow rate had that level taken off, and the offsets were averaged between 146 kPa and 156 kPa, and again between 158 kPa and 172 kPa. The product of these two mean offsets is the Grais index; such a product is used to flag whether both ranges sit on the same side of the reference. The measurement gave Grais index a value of 1.32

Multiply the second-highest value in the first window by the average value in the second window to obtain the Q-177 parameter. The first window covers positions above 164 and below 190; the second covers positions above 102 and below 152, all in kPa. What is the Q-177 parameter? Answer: 21.4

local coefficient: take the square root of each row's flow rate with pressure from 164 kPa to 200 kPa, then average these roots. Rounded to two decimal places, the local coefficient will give 2.19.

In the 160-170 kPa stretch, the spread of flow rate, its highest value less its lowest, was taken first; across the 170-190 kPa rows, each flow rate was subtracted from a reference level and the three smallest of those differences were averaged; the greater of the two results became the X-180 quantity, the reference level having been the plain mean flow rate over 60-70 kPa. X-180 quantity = 1.0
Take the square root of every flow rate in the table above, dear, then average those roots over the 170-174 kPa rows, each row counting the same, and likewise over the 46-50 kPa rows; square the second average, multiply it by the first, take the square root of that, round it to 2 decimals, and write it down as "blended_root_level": 3.16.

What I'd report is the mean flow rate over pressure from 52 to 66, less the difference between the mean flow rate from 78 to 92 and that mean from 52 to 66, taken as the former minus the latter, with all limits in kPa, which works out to 4.4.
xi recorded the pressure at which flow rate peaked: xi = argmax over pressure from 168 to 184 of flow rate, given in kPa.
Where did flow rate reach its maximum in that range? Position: 175 kPa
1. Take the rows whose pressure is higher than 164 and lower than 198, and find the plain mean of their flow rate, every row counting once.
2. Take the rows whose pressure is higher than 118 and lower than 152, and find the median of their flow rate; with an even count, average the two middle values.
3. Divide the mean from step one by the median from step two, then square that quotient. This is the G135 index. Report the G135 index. 1.39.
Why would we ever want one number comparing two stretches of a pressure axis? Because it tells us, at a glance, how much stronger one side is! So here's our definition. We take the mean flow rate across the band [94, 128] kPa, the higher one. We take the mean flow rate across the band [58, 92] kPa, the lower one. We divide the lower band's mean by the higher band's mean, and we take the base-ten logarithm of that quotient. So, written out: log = 0.11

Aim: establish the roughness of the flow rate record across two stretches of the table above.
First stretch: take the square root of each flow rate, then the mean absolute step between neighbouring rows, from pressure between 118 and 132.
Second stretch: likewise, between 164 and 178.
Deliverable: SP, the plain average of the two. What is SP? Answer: 0.0666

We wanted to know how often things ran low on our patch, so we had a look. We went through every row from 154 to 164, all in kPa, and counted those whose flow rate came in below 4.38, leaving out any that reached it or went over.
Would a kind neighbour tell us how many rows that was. 5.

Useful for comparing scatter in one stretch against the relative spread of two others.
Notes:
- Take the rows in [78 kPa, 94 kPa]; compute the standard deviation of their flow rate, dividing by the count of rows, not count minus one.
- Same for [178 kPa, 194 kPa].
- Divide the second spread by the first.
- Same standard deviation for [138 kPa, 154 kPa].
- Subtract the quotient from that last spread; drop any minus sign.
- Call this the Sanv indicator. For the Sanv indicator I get 1.4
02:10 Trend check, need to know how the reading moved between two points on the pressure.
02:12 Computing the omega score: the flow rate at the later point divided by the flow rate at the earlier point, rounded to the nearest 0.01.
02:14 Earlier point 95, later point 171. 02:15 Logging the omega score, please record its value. 1.24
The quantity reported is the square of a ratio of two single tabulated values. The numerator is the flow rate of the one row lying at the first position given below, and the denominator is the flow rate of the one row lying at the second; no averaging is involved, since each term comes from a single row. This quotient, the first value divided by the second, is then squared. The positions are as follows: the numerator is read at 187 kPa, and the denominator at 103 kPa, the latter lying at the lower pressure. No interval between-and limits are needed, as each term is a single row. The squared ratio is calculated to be 2.81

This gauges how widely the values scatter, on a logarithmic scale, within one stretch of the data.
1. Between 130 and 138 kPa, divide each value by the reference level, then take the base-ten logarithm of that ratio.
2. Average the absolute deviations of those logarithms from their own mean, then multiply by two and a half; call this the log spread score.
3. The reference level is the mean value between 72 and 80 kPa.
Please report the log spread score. 0.046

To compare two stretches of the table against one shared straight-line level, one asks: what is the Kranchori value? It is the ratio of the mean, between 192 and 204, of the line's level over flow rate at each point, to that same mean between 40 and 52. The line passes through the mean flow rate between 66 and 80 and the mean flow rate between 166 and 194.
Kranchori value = 1.1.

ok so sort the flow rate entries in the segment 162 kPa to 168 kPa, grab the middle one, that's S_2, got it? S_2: 5.1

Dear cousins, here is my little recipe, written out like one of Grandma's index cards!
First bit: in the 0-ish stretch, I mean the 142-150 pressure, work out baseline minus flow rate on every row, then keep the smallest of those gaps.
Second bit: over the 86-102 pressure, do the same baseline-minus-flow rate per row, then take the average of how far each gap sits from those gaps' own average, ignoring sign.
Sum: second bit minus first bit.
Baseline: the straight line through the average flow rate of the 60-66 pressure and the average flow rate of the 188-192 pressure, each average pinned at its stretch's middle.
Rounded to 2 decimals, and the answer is 1.16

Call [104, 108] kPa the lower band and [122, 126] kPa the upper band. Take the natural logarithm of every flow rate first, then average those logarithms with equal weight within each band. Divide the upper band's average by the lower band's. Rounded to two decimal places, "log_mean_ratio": 1.05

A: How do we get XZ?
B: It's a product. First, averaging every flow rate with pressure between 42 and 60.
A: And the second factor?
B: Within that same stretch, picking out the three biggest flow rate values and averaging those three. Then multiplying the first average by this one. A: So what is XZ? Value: 21.6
